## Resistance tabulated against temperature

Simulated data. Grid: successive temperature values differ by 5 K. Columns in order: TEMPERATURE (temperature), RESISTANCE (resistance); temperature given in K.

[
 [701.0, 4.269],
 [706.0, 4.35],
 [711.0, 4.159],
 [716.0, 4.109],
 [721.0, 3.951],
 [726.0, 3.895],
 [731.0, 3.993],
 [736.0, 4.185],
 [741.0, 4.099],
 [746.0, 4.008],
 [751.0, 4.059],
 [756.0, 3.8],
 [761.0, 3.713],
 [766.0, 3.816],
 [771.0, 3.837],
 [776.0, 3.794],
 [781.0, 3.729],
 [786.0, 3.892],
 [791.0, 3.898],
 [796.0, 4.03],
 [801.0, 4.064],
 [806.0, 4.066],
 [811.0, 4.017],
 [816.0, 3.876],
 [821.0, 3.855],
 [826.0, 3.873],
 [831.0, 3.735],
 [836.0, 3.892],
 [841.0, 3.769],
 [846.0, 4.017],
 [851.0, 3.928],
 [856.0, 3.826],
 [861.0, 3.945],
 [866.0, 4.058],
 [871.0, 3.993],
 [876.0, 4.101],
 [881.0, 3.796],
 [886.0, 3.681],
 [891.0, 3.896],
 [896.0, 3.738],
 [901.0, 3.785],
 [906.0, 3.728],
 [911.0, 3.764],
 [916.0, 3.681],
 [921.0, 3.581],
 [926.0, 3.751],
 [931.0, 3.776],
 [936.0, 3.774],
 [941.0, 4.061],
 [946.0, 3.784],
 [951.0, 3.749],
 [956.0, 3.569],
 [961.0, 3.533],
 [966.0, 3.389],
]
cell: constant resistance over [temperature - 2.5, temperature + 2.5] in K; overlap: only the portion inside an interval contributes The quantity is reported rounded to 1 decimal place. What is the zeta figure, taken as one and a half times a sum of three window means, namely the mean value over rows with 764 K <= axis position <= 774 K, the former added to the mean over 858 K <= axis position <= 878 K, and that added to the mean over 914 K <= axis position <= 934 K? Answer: 17.3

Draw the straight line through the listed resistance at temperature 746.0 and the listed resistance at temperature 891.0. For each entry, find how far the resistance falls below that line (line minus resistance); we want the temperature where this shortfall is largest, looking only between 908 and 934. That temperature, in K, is 921.0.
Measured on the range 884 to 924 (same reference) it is 921.0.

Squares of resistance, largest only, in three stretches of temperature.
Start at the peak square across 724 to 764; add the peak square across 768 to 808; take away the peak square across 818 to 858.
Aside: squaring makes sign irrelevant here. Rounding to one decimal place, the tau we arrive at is 17.9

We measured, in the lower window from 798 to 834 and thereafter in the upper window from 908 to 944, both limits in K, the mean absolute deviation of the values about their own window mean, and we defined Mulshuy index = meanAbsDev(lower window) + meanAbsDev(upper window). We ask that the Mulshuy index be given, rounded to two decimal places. 0.19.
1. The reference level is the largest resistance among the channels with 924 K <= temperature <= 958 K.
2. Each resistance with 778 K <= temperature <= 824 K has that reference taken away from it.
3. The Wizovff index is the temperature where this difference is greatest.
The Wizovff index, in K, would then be 806.0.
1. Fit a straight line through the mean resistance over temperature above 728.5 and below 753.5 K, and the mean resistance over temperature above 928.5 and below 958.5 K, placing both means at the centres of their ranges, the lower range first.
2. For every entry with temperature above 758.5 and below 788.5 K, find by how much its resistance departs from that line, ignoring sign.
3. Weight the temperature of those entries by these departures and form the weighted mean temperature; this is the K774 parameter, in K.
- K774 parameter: 772.0 K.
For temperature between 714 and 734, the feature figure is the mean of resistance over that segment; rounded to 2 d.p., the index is 3.99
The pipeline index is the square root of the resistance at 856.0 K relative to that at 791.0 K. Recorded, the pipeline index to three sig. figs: 0.991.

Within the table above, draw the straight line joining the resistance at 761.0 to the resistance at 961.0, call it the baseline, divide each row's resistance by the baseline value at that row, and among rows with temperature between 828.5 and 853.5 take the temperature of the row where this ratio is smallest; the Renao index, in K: 831.0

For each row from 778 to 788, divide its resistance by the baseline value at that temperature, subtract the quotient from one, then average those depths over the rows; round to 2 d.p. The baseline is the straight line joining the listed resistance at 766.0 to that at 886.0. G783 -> 0.00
